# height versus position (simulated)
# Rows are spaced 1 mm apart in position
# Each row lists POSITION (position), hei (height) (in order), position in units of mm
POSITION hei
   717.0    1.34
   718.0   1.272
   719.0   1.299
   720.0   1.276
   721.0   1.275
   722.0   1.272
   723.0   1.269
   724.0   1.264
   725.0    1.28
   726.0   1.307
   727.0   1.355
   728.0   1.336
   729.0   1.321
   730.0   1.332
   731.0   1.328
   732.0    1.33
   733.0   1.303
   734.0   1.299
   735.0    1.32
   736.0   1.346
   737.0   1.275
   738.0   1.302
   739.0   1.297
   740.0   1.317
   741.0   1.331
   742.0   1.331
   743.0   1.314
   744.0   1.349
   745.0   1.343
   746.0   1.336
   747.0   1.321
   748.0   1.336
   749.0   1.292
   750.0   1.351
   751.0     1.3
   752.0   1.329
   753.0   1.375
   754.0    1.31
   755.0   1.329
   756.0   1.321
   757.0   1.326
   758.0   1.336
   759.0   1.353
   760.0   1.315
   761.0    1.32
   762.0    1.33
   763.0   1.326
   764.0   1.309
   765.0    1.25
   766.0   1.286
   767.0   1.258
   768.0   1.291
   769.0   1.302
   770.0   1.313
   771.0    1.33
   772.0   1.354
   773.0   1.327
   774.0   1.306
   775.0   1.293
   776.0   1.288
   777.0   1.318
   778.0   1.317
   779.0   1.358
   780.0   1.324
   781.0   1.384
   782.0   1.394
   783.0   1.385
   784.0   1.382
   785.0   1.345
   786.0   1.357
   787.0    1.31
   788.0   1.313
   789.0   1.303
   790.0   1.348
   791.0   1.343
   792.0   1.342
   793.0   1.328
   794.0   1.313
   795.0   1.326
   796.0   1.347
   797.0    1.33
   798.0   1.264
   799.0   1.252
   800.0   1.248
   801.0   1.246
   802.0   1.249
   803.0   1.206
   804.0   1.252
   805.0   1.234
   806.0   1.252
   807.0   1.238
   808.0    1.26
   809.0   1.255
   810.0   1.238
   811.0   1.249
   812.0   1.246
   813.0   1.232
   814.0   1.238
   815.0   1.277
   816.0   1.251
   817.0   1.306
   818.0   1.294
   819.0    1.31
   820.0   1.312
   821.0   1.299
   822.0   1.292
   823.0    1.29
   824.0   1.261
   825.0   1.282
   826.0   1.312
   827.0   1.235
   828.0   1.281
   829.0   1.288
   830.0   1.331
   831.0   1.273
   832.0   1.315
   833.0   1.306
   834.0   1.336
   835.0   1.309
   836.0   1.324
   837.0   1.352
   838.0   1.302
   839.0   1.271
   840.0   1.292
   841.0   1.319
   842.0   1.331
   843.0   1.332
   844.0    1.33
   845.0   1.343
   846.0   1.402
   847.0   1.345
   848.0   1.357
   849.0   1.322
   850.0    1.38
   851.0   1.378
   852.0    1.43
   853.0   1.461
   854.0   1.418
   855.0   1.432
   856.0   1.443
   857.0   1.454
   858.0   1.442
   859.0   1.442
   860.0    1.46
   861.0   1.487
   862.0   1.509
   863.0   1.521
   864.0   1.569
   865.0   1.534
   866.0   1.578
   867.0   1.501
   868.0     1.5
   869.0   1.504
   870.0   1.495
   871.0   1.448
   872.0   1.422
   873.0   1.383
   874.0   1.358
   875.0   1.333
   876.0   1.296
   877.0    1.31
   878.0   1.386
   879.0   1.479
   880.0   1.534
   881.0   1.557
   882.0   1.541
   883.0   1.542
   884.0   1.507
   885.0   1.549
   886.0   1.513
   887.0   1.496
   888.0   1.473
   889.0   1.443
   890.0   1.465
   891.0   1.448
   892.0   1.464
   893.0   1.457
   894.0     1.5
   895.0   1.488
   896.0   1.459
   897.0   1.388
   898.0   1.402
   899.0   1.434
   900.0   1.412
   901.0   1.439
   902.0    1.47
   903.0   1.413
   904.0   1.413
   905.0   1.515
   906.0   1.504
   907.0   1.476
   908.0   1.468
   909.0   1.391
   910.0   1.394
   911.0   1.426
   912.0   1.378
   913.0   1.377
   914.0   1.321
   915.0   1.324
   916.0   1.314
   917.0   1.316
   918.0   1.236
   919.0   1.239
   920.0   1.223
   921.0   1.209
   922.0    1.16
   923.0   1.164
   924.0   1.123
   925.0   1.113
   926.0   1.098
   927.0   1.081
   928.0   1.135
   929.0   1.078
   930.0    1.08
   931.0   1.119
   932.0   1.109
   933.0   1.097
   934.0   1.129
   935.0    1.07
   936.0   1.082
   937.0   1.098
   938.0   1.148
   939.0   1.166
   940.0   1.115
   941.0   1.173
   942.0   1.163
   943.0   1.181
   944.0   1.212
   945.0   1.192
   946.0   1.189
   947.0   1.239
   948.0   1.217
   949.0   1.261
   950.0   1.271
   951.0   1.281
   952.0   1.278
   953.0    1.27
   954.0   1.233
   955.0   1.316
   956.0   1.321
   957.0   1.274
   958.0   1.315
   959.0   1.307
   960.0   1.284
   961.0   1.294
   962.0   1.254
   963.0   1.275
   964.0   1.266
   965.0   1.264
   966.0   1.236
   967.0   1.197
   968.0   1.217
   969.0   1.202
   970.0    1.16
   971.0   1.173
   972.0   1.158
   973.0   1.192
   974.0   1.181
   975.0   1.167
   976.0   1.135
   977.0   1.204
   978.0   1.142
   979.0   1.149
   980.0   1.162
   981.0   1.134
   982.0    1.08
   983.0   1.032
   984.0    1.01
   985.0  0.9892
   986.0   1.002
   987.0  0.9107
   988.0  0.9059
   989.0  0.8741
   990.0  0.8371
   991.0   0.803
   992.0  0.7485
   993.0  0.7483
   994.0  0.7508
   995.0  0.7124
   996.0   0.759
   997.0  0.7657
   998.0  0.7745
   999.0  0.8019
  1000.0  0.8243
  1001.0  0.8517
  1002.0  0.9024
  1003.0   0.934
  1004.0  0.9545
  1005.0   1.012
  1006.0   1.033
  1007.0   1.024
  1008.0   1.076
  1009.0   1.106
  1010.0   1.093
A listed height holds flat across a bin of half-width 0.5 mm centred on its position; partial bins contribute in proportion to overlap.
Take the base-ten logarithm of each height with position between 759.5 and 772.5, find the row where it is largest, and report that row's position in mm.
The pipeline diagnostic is 772.0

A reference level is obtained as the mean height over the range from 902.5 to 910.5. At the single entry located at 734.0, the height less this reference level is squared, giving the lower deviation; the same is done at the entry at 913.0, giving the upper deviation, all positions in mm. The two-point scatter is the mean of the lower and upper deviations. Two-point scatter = 0.01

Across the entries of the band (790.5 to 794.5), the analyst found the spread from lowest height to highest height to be 0.030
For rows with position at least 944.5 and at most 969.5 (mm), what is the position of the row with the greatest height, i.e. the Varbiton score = 956.0 mm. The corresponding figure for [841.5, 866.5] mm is 866.0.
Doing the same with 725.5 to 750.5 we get 727.0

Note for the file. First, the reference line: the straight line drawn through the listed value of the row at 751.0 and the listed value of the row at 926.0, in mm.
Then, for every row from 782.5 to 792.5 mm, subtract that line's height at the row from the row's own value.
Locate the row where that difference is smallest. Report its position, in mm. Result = 789.0 mm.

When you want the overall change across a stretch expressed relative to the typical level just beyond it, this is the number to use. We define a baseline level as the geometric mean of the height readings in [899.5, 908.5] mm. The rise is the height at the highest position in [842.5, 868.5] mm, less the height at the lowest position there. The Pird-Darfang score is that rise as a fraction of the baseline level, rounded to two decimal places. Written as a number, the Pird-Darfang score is 0.12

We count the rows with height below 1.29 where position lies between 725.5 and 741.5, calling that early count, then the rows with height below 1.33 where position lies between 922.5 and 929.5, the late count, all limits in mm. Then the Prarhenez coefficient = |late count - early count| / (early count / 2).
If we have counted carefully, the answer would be 12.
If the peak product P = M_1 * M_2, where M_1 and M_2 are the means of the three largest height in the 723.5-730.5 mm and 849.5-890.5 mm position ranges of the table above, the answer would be 2.10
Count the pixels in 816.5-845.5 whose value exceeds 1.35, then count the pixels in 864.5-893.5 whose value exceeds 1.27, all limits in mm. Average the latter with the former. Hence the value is 15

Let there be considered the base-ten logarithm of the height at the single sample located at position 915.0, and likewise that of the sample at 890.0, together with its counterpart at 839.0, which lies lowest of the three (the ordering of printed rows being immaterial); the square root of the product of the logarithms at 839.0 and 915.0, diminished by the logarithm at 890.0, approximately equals -0.053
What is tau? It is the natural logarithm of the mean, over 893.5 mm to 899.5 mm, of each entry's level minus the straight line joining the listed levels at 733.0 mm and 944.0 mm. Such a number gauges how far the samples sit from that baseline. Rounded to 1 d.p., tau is -1.5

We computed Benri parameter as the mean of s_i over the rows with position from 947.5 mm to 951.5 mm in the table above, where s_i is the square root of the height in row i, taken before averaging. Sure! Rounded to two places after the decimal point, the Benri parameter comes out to 1.12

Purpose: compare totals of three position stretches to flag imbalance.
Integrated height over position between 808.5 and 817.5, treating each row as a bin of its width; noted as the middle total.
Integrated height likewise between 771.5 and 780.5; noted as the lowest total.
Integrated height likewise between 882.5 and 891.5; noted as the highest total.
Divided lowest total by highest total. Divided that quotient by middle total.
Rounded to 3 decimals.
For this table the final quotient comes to 0.078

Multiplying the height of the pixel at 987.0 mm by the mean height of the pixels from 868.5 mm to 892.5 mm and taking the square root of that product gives 1.15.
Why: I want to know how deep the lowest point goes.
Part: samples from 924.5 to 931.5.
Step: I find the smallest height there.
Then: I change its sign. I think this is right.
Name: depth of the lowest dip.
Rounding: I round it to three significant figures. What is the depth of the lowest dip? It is -1.08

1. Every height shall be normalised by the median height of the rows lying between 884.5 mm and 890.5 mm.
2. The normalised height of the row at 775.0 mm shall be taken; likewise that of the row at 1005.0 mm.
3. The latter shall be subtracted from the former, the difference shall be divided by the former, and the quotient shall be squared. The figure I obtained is 0.047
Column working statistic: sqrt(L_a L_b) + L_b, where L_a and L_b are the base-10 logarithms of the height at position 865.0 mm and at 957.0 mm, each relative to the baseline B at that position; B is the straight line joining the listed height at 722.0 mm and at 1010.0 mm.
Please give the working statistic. 0.131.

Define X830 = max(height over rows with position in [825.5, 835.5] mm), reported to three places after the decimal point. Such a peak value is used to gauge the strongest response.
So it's 1.336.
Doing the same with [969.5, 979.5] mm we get 1.204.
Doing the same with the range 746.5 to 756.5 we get 1.375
